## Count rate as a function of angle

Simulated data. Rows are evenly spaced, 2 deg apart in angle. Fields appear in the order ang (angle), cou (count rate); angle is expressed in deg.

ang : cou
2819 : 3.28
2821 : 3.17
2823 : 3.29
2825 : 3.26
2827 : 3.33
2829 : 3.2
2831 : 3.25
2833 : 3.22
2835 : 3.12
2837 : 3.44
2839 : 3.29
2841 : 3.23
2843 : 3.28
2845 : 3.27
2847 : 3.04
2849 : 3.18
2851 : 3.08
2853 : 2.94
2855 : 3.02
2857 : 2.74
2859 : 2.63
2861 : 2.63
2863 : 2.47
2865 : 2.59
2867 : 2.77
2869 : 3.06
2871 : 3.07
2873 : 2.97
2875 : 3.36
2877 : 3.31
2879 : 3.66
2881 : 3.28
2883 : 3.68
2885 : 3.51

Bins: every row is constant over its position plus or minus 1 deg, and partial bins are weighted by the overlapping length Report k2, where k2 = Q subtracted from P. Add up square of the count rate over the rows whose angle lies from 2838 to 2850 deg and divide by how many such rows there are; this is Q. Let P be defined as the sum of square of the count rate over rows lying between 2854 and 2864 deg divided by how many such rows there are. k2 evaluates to -3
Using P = 7.3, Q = 10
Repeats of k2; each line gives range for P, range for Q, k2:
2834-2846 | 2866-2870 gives 2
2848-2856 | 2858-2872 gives 2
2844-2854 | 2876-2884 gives -3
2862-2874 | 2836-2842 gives -3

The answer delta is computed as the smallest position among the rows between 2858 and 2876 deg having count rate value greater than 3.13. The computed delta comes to 2875 deg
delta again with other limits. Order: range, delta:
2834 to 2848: 2837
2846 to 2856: 2849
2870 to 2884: 2875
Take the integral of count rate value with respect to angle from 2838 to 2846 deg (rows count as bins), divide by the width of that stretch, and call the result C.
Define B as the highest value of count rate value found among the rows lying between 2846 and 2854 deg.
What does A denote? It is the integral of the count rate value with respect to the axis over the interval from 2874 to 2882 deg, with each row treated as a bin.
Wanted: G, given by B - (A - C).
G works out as -20.8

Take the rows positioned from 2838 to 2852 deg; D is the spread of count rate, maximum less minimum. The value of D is 0.25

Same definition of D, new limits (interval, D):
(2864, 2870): 0.47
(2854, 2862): 0.39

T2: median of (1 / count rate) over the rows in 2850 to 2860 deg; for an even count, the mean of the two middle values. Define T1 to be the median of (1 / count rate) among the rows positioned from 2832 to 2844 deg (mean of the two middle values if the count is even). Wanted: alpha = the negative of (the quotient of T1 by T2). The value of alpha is -0.90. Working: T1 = 0.31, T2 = 0.340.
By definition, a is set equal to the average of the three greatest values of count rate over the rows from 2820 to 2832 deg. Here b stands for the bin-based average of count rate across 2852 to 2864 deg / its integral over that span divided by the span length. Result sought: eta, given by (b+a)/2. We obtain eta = 3.02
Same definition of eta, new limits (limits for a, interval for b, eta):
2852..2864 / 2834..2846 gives 3.09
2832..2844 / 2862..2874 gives 3.08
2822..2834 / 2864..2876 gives 3.13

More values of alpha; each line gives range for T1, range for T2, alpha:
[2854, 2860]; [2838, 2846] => -1.20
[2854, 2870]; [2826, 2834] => -1.21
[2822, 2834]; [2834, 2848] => -1.00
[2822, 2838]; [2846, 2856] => -0.93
